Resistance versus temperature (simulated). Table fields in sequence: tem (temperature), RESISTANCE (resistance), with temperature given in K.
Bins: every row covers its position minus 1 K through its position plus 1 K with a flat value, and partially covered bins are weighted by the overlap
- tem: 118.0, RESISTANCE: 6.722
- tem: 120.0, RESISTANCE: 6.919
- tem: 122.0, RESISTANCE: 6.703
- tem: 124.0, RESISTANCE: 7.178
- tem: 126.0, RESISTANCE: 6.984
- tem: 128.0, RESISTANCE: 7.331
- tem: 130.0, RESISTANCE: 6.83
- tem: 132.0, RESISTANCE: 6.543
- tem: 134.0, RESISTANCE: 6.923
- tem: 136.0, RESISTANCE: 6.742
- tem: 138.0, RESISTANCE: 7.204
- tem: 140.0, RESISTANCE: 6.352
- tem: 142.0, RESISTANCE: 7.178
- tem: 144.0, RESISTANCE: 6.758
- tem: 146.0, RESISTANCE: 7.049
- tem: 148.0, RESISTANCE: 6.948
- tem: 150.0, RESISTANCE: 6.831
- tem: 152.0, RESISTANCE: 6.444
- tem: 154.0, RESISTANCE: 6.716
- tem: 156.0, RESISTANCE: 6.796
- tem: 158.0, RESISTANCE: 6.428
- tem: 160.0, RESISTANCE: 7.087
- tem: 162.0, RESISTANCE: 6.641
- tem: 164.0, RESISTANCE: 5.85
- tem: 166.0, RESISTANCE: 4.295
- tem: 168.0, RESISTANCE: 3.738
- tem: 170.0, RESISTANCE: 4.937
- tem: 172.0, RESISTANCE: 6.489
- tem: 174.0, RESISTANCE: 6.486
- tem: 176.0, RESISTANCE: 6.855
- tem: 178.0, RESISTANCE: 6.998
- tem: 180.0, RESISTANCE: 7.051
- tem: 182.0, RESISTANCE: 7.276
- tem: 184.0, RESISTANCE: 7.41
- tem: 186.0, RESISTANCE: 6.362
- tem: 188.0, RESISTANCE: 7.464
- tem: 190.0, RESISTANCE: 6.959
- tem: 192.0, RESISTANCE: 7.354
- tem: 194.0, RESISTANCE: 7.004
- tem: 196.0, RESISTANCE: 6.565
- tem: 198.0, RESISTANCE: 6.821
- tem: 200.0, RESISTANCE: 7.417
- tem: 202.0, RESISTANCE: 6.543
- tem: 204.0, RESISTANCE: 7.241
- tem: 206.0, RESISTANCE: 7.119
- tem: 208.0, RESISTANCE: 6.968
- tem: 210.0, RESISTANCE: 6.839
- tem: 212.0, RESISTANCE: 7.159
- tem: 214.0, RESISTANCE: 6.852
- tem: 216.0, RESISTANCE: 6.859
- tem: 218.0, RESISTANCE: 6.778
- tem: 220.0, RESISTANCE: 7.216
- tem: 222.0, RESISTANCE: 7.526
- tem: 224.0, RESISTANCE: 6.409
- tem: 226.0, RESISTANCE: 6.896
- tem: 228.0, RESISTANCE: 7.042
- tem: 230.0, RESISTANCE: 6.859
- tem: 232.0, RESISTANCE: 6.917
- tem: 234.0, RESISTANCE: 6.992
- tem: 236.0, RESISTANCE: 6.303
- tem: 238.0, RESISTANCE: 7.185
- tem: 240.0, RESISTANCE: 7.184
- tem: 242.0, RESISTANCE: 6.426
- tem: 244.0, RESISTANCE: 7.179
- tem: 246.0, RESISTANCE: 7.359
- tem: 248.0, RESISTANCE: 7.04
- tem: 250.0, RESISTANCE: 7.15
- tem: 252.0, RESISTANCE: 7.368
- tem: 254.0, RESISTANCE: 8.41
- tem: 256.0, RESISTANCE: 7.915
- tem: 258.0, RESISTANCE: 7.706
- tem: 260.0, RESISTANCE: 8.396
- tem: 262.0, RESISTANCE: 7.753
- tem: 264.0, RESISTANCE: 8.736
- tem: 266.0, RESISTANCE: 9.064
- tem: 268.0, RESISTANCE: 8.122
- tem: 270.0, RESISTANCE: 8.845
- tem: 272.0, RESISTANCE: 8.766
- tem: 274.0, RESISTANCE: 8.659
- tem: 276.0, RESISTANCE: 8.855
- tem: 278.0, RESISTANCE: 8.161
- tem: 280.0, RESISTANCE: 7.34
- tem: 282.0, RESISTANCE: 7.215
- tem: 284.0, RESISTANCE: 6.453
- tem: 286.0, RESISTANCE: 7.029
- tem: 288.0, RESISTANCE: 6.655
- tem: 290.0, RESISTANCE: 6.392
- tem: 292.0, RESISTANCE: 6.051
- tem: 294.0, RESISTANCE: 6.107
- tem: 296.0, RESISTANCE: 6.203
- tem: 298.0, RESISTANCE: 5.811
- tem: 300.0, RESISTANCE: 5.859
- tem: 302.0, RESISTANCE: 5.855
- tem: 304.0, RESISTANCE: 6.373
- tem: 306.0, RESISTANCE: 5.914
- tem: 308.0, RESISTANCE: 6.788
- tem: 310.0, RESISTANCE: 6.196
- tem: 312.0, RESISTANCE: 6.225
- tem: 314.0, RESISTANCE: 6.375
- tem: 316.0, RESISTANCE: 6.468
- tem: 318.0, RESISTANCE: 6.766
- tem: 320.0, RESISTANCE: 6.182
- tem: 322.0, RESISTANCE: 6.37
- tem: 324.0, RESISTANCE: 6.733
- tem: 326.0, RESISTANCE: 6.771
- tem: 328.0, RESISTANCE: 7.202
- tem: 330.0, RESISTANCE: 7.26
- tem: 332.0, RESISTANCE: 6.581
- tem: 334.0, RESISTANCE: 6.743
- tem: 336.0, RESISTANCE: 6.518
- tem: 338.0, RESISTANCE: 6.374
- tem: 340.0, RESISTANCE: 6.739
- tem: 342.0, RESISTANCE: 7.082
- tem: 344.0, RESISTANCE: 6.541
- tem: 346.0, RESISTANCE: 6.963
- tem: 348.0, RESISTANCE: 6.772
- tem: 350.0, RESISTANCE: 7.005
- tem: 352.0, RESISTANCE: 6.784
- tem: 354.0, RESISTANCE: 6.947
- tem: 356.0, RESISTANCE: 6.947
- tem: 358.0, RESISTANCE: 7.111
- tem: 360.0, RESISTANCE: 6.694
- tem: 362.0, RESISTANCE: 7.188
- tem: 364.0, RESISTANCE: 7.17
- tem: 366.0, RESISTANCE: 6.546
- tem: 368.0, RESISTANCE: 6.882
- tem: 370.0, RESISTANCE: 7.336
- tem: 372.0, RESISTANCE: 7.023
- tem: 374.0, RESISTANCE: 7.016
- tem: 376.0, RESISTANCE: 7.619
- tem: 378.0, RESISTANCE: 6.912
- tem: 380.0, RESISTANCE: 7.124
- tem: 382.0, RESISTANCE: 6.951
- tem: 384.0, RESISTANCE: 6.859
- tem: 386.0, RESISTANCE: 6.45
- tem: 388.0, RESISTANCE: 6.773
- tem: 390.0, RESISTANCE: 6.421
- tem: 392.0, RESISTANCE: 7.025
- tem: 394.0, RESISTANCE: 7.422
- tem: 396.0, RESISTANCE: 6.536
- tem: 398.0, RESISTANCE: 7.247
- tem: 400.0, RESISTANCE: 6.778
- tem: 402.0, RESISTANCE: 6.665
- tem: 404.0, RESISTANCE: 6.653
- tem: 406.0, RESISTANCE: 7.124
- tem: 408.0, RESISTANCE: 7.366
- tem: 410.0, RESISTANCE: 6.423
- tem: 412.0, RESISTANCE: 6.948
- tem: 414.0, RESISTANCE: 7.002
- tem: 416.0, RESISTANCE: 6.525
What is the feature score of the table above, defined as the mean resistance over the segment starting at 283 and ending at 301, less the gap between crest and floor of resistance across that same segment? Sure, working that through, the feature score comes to 5.1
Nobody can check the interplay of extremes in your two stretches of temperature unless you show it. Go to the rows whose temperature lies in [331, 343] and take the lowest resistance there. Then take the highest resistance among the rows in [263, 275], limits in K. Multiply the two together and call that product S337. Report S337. 58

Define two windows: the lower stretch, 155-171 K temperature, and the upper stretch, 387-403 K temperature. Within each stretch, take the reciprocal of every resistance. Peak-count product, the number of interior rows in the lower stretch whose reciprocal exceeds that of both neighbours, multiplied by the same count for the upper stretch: 4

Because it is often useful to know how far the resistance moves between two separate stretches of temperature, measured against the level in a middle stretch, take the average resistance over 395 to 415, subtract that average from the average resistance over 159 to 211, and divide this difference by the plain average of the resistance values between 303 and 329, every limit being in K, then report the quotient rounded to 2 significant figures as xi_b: -0.041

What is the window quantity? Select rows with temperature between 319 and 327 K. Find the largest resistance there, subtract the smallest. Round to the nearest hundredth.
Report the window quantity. 0.59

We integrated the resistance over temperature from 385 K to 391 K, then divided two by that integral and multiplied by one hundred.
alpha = 5.1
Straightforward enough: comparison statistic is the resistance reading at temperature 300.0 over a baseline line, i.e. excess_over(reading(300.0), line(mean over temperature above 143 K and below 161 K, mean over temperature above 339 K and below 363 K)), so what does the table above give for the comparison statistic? -1.01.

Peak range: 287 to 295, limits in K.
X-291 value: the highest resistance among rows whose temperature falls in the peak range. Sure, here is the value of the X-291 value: 6.655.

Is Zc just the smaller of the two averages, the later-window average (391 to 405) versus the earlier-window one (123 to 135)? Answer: 6.90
